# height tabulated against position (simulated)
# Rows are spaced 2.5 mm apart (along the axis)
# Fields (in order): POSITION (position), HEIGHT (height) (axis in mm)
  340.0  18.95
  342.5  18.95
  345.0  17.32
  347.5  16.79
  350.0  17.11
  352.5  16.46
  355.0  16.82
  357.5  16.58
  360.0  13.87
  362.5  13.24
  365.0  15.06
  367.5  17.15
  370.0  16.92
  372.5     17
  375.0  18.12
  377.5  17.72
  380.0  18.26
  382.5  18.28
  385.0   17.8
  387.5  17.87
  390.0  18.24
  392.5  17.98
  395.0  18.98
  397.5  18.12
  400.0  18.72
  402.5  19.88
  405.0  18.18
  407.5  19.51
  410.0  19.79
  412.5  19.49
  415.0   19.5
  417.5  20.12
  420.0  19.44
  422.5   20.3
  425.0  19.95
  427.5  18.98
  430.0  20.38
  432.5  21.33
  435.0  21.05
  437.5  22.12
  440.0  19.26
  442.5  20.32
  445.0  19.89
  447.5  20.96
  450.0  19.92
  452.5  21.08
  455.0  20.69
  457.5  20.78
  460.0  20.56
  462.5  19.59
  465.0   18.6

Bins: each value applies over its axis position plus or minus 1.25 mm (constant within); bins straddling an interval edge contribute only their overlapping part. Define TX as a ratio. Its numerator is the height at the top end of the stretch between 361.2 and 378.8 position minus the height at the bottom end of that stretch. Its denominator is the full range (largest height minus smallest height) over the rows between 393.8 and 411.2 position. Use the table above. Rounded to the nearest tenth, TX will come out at 2.5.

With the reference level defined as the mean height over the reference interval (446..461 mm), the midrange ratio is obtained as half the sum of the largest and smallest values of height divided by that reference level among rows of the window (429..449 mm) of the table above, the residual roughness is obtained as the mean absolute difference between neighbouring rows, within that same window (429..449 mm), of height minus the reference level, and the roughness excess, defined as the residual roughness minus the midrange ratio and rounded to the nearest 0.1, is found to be 0.1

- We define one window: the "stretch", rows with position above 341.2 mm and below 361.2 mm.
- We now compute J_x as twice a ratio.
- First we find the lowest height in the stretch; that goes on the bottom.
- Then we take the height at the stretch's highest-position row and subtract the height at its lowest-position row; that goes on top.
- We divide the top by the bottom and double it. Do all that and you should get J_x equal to -0.73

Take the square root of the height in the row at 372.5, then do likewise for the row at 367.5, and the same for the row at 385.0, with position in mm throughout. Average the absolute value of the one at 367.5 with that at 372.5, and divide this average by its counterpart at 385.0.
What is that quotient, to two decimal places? 0.98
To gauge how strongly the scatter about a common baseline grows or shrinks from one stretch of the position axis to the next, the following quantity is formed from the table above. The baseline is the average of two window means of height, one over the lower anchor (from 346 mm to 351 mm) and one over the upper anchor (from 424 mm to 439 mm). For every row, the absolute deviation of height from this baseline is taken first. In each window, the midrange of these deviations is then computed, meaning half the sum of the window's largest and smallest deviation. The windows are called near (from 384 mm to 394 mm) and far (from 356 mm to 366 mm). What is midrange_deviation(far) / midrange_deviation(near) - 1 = 4.0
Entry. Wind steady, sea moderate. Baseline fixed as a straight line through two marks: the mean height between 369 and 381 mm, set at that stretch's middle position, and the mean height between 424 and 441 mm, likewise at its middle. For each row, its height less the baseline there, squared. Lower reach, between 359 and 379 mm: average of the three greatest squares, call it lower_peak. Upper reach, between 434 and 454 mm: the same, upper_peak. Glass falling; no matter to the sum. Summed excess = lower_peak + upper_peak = 11.2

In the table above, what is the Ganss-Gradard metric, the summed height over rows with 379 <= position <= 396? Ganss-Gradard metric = 127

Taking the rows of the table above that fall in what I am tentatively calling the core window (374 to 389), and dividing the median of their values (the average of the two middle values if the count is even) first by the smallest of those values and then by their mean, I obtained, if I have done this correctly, 0.0564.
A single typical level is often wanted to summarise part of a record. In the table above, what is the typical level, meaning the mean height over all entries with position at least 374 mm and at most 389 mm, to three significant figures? 18.0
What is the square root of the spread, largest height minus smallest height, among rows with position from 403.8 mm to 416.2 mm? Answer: 1.27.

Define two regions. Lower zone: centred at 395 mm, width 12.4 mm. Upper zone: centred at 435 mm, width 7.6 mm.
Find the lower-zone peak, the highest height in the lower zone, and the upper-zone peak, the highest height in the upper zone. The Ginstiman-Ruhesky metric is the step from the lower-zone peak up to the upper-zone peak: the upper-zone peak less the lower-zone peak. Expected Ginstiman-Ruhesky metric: 3.1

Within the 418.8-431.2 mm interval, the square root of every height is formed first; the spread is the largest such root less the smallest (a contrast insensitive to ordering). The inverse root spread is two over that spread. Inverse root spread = 13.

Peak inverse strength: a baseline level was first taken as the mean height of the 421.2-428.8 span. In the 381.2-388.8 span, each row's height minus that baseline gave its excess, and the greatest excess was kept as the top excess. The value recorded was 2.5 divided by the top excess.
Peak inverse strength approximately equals -2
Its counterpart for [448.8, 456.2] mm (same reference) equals 2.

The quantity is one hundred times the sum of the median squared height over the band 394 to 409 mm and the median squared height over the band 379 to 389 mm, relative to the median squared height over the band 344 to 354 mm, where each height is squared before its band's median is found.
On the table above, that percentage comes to 237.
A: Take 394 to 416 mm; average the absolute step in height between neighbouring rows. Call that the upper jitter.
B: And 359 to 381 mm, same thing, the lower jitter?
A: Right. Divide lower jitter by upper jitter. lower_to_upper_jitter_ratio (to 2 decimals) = 1.11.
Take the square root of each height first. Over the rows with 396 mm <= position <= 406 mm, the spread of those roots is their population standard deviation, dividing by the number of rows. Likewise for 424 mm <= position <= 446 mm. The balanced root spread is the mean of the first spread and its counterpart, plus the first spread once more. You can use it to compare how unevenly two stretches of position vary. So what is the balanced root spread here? 0.17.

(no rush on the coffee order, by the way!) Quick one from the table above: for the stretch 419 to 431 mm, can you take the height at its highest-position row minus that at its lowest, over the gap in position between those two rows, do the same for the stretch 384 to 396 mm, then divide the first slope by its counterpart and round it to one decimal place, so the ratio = 0.8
